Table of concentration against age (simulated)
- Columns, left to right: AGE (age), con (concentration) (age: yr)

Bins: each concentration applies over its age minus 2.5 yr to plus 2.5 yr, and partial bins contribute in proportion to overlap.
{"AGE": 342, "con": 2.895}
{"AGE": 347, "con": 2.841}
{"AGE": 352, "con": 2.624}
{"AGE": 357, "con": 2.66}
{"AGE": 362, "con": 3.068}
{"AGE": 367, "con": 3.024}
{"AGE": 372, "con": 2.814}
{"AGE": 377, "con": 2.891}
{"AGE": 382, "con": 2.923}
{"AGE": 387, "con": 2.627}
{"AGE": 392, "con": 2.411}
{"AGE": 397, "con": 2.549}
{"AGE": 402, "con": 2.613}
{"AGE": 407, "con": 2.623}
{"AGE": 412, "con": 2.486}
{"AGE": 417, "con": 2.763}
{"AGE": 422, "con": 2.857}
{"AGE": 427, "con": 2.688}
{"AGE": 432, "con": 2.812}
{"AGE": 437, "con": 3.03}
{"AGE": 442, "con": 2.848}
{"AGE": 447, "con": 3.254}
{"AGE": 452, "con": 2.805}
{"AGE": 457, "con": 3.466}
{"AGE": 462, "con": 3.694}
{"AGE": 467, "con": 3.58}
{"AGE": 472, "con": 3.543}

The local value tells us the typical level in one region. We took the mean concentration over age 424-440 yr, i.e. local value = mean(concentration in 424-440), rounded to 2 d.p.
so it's 2.84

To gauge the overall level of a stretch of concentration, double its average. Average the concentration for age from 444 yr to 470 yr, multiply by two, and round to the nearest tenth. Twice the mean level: 6.7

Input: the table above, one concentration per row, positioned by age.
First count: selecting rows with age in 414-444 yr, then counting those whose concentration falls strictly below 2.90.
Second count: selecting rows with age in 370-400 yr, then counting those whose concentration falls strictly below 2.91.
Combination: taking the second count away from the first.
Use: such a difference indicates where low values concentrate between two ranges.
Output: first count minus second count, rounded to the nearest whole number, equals 0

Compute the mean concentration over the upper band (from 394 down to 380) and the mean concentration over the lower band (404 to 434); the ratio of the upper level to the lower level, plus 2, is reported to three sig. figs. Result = 2.98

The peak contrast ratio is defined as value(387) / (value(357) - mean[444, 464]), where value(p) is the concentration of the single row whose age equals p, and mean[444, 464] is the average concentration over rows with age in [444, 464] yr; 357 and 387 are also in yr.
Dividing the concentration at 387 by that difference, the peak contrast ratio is -4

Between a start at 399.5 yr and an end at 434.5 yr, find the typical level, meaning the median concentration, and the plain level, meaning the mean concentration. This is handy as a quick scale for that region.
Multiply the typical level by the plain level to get 7.2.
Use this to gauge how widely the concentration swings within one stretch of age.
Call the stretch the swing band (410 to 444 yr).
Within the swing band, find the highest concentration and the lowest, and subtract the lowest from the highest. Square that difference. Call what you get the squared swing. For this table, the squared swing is 0.30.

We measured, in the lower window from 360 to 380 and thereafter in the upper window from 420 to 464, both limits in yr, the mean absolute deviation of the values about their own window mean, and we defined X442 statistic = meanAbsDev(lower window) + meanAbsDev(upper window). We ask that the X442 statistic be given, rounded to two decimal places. 0.38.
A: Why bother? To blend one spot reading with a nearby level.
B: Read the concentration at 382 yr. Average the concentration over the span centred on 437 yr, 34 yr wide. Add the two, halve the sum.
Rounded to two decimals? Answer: 2.91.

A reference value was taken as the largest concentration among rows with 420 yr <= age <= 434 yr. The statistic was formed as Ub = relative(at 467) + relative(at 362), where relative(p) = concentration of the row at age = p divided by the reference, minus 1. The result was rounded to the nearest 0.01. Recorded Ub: 0.33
